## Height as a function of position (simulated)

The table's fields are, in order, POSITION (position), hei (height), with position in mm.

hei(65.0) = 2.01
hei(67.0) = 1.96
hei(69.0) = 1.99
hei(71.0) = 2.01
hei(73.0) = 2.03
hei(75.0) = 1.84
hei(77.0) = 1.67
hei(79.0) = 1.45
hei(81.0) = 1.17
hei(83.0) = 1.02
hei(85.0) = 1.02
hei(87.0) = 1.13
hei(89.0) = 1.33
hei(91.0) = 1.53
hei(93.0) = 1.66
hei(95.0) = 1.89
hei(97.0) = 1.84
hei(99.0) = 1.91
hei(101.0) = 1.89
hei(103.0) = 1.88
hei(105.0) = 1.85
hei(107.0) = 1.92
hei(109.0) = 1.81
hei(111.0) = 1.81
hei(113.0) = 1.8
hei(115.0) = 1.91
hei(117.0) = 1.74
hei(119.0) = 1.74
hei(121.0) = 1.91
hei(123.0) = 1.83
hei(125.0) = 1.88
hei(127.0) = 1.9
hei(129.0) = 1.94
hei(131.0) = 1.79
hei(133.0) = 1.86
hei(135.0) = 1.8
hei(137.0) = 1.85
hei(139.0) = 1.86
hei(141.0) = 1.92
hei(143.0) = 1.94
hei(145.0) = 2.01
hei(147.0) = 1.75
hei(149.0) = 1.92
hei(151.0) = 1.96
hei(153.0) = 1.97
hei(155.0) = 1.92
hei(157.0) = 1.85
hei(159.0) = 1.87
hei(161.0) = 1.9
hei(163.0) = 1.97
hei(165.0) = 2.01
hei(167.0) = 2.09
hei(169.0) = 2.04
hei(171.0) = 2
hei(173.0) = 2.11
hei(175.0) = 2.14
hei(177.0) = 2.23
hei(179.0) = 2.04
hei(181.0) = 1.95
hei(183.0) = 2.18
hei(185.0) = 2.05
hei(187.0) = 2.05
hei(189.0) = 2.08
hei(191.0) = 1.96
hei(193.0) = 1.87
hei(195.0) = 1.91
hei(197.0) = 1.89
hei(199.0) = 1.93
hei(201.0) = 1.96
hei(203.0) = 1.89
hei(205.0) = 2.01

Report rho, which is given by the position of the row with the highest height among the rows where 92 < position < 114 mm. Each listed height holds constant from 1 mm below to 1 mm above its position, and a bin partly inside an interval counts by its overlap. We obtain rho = 107.0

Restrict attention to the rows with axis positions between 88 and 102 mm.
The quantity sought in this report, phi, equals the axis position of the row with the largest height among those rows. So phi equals 99.0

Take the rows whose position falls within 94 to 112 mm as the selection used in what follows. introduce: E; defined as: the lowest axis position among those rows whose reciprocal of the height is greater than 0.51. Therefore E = 95.0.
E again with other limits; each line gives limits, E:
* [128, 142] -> 129.0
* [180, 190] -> 181.0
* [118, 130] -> 119.0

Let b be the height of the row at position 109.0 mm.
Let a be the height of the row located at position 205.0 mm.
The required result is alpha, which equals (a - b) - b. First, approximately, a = 2.01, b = 1.81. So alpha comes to -1.61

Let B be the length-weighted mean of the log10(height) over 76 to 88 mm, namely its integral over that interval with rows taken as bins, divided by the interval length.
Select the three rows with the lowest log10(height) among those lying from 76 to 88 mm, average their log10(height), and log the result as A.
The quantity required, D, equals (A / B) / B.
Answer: 3.1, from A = 0.023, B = 0.09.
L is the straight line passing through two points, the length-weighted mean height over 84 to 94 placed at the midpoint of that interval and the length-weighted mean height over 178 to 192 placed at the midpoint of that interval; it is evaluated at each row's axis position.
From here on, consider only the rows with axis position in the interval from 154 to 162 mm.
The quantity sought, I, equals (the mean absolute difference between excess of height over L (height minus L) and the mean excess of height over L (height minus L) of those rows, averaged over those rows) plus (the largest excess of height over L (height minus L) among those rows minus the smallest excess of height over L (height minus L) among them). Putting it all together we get 0.11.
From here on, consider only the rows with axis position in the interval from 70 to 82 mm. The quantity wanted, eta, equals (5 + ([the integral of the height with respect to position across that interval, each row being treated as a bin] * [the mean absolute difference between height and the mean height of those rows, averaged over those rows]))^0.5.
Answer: 3.22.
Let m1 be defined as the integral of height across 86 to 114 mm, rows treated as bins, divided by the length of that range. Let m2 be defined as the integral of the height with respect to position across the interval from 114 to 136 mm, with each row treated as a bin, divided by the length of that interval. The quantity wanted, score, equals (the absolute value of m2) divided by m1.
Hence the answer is 1.07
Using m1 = 1.73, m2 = 1.85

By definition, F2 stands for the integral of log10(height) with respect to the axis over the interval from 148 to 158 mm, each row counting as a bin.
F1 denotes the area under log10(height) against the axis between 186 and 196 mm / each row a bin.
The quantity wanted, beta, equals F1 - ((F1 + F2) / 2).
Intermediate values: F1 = 2.9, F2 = 2.8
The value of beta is 0.1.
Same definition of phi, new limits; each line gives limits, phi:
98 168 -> 167.0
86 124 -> 107.0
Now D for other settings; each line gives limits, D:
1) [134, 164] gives 3.3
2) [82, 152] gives 0.4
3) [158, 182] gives 3.0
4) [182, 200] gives 3.1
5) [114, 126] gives 3.6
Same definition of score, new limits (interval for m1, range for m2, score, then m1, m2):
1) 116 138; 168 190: 1.13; 1.84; 2.08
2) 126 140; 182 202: 1.07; 1.86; 1.99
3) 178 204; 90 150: 0.93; 1.98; 1.84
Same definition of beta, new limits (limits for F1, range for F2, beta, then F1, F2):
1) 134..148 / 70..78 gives 0.8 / 3.8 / 2.2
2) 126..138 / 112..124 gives 0.1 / 3.2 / 3.1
